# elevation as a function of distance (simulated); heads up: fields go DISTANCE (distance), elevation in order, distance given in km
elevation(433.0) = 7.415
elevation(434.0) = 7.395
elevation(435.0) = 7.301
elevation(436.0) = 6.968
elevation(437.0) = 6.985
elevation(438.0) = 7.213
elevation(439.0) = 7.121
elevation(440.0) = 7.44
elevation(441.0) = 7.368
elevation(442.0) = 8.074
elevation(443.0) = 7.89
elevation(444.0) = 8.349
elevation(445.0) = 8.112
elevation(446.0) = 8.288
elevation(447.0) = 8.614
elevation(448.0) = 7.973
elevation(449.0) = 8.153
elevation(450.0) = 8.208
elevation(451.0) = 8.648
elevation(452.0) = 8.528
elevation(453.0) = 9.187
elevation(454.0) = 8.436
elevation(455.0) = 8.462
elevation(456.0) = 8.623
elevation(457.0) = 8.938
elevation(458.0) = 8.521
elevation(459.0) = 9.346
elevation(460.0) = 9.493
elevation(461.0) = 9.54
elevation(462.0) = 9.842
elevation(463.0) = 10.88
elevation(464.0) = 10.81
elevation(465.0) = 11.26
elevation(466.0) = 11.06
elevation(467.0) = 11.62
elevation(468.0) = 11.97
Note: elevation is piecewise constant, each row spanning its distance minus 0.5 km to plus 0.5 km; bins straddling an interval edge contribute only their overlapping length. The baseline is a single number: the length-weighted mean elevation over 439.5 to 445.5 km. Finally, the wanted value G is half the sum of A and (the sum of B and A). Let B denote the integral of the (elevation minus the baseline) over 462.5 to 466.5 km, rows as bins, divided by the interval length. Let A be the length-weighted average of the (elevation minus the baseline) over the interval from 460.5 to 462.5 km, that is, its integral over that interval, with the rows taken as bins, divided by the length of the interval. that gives 3.4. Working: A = 1.8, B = 3.13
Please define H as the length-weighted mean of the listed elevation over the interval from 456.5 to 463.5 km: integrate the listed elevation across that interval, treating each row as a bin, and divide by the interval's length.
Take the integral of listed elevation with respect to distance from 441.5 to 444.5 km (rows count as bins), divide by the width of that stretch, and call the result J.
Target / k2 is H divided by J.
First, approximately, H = 9.5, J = 8.1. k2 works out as 1.17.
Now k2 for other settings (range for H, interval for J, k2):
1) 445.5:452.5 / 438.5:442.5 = 1.11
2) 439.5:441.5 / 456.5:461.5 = 0.81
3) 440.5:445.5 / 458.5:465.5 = 0.78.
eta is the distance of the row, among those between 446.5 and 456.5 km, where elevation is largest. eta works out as 453.0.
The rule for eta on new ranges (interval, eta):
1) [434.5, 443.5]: 442.0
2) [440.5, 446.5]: 444.0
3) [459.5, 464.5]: 463.0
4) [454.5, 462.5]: 462.0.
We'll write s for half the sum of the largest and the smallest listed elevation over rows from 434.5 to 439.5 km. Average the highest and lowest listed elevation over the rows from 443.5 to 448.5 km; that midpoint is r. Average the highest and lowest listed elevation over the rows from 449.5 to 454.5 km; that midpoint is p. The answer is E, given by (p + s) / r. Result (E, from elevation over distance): 1.91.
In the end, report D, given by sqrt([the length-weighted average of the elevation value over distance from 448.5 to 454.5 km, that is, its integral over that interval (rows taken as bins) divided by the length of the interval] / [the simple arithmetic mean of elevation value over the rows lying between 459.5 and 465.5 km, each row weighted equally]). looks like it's 0.91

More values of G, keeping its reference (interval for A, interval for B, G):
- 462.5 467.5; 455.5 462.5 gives 3.9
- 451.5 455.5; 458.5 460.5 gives 1.6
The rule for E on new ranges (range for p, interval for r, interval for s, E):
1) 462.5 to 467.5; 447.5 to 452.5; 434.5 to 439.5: 2.21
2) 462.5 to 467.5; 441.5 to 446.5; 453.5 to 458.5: 2.45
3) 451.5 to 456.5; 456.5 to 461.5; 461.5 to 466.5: 2.14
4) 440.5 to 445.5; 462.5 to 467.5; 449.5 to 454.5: 1.48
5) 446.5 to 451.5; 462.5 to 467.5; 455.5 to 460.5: 1.54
